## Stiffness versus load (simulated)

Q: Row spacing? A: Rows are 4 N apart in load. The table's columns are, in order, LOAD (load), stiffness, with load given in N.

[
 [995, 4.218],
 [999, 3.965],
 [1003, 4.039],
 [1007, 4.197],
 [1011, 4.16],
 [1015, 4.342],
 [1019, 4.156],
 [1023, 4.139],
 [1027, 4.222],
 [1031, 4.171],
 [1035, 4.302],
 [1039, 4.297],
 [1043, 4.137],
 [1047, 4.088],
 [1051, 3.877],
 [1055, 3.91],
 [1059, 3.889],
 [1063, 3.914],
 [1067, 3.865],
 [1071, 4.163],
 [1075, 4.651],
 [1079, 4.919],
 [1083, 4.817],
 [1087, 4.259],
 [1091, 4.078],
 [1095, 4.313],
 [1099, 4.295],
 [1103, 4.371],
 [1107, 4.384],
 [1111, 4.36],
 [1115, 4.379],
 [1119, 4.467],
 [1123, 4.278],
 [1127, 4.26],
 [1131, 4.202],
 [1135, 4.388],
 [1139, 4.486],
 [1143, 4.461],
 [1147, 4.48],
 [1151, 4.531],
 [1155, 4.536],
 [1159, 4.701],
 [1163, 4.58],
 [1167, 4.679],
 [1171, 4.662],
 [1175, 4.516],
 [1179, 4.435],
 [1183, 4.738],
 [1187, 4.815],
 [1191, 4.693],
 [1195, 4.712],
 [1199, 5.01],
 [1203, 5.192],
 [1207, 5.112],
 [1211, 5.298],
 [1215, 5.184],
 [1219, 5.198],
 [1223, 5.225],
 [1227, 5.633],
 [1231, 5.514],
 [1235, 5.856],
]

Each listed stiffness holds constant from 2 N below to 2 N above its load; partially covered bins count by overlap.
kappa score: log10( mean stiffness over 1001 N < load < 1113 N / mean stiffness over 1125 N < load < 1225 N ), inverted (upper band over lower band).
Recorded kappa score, 0.048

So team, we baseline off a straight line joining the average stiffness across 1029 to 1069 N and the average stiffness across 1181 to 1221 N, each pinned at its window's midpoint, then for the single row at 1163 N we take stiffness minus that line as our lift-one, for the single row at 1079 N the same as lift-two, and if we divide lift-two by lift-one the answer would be -4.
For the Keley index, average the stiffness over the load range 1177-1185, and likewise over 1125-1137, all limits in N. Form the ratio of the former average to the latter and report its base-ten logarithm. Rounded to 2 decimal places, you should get 0.03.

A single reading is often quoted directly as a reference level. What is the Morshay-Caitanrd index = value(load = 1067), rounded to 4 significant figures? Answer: 3.865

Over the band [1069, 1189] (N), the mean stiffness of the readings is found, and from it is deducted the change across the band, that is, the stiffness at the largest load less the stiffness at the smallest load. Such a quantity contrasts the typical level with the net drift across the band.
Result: 3.8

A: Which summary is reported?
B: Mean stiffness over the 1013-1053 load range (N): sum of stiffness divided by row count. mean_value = 4.2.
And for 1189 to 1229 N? 5.1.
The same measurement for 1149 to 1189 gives 4.6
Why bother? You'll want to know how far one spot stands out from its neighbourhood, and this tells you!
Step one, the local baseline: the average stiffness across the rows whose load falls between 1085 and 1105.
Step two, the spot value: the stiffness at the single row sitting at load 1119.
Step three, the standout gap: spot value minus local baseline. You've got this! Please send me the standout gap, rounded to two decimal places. 0.20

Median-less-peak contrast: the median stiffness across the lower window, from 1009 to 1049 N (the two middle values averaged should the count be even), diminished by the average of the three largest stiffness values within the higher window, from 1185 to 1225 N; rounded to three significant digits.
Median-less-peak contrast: -1.07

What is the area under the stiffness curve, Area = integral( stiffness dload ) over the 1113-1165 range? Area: 231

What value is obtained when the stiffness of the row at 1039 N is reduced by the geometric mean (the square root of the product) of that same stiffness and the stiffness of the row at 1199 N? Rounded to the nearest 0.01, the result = -0.34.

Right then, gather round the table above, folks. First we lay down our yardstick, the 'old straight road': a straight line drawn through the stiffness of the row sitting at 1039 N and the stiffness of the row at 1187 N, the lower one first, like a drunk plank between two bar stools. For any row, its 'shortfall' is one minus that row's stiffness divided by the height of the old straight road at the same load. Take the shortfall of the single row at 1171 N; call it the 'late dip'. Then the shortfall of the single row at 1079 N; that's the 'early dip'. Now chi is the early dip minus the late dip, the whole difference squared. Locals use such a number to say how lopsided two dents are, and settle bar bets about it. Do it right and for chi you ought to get 0.0166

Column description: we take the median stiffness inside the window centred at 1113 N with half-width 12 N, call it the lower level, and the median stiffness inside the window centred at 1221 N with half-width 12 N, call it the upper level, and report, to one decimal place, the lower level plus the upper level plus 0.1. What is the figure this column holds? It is 9.7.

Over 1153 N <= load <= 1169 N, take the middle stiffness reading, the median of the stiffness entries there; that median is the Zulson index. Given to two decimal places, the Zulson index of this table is 4.63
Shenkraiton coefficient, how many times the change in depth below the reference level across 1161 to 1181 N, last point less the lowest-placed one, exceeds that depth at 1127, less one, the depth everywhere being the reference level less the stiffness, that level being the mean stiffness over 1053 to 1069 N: -1.4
